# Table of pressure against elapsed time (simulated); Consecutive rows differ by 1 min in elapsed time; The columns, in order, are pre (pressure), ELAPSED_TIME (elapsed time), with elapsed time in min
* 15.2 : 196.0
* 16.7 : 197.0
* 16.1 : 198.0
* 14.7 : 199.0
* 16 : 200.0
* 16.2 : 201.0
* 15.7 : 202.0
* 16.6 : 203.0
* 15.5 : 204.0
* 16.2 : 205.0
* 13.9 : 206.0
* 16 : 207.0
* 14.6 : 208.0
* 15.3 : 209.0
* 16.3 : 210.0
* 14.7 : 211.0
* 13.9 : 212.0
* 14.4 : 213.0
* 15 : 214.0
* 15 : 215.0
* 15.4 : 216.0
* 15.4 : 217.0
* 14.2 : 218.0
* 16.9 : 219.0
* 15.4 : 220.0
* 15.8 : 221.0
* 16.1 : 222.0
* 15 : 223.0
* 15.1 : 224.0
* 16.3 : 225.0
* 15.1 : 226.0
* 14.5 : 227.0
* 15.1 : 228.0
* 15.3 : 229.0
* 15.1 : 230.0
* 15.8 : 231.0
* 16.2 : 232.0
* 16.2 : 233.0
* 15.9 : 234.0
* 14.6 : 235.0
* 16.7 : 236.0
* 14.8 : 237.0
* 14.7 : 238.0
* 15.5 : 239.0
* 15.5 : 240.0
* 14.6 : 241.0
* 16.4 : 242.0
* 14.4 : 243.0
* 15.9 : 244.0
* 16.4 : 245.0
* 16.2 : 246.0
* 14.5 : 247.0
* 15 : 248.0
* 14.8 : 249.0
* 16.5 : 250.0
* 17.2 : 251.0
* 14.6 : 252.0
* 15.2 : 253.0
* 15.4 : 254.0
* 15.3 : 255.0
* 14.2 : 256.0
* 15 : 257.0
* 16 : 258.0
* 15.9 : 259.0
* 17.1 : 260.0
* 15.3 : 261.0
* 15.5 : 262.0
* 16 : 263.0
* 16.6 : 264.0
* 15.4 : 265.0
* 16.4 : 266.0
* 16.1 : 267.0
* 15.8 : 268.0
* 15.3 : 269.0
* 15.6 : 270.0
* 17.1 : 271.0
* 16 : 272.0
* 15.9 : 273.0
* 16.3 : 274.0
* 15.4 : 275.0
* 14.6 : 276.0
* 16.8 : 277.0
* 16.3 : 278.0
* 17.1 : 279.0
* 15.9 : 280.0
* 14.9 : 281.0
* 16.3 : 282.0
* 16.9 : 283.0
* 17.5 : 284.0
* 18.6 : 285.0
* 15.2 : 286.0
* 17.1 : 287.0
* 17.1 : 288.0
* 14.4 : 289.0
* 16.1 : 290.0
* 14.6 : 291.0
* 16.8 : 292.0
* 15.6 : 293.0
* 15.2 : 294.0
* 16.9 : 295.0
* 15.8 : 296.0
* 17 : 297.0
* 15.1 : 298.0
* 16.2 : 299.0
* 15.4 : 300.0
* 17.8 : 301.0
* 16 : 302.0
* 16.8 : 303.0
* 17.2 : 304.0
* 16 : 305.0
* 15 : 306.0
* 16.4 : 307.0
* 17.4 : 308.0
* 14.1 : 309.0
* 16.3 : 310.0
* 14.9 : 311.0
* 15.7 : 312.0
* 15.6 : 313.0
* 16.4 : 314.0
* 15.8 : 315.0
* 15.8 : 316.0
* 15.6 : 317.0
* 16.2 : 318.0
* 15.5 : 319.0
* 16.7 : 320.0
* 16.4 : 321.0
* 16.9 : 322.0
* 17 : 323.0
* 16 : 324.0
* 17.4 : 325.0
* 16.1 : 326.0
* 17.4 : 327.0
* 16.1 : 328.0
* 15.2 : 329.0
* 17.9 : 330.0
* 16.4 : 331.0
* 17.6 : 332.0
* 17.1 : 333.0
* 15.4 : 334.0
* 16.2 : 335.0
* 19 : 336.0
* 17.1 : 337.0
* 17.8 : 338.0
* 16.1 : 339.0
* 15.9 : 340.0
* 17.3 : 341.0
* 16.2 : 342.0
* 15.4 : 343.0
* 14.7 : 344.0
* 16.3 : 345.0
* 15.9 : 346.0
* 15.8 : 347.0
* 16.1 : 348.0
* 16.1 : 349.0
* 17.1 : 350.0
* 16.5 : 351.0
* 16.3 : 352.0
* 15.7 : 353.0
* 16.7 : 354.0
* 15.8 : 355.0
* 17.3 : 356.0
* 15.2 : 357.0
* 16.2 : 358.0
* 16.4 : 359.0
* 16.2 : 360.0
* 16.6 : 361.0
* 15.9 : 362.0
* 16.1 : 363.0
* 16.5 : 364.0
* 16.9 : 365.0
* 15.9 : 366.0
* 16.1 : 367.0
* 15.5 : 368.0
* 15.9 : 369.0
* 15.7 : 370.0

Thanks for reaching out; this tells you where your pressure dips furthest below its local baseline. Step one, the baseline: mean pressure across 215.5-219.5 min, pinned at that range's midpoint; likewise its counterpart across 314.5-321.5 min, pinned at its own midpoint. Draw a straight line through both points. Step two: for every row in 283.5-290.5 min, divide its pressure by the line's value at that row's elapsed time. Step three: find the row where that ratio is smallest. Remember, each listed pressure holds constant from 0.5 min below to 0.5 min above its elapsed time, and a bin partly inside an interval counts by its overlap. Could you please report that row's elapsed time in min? 289.0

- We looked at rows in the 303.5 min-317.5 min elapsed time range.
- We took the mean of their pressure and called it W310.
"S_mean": 15.9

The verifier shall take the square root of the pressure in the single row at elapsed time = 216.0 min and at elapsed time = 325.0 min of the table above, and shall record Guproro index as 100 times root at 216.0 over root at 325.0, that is 94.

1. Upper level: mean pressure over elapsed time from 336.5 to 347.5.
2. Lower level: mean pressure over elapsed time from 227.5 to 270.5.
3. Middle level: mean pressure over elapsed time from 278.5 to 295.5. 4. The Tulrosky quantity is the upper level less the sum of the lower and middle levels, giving -15.6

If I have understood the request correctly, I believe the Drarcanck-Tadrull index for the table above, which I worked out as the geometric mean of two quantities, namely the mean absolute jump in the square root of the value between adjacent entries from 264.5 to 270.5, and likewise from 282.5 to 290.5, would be 0.11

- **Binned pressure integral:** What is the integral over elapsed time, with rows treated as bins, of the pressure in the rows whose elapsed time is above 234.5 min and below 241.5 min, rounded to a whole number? 106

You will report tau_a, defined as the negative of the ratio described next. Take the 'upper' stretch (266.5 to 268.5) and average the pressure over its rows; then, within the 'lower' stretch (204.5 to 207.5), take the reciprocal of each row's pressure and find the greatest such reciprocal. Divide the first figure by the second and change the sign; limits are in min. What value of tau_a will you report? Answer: -222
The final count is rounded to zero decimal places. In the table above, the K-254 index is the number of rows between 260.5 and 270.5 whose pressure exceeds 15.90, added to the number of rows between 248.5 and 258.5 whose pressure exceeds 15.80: 7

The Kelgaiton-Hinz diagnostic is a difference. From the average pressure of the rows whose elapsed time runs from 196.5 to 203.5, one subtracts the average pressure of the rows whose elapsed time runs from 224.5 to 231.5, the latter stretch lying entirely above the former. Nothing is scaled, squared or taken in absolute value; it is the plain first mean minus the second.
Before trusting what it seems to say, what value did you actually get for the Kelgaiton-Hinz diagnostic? 0.69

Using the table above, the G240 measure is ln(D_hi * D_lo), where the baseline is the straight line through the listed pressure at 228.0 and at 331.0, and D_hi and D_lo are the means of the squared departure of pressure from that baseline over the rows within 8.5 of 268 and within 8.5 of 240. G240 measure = -1.0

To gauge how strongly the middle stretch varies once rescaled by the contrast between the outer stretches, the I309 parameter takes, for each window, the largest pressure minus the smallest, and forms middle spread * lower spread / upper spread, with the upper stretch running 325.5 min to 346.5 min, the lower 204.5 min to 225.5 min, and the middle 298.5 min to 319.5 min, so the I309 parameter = 2.6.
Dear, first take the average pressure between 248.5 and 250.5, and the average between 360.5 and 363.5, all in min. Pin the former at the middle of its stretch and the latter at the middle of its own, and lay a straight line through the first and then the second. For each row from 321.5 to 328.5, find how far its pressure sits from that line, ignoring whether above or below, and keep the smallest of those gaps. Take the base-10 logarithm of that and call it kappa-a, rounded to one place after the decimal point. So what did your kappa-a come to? -1.8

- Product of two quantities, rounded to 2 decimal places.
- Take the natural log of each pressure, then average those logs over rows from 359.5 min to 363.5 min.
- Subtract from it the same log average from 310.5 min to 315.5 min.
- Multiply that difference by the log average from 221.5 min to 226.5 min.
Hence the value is 0.09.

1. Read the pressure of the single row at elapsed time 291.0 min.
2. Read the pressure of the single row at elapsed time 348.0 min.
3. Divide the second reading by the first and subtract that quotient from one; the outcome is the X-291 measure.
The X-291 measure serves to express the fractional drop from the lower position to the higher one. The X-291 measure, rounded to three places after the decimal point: -0.103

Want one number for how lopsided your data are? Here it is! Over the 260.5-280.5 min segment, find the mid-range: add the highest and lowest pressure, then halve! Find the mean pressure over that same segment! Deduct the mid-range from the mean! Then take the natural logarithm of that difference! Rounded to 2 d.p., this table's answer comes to -2.12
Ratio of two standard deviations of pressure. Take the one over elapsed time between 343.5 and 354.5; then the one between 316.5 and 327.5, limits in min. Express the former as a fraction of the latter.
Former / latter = 0.94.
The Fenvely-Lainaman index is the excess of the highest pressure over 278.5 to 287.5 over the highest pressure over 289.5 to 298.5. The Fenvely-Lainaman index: 1.60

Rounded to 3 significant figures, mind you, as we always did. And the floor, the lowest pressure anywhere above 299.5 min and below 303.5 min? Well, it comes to 15.4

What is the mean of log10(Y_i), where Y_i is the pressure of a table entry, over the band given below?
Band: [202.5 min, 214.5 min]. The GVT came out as 1.18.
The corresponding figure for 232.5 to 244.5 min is 1.19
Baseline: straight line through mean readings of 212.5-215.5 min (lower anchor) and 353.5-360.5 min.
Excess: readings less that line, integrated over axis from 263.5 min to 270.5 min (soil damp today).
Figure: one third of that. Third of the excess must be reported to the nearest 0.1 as 1.3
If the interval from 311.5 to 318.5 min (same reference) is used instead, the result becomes 0.1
